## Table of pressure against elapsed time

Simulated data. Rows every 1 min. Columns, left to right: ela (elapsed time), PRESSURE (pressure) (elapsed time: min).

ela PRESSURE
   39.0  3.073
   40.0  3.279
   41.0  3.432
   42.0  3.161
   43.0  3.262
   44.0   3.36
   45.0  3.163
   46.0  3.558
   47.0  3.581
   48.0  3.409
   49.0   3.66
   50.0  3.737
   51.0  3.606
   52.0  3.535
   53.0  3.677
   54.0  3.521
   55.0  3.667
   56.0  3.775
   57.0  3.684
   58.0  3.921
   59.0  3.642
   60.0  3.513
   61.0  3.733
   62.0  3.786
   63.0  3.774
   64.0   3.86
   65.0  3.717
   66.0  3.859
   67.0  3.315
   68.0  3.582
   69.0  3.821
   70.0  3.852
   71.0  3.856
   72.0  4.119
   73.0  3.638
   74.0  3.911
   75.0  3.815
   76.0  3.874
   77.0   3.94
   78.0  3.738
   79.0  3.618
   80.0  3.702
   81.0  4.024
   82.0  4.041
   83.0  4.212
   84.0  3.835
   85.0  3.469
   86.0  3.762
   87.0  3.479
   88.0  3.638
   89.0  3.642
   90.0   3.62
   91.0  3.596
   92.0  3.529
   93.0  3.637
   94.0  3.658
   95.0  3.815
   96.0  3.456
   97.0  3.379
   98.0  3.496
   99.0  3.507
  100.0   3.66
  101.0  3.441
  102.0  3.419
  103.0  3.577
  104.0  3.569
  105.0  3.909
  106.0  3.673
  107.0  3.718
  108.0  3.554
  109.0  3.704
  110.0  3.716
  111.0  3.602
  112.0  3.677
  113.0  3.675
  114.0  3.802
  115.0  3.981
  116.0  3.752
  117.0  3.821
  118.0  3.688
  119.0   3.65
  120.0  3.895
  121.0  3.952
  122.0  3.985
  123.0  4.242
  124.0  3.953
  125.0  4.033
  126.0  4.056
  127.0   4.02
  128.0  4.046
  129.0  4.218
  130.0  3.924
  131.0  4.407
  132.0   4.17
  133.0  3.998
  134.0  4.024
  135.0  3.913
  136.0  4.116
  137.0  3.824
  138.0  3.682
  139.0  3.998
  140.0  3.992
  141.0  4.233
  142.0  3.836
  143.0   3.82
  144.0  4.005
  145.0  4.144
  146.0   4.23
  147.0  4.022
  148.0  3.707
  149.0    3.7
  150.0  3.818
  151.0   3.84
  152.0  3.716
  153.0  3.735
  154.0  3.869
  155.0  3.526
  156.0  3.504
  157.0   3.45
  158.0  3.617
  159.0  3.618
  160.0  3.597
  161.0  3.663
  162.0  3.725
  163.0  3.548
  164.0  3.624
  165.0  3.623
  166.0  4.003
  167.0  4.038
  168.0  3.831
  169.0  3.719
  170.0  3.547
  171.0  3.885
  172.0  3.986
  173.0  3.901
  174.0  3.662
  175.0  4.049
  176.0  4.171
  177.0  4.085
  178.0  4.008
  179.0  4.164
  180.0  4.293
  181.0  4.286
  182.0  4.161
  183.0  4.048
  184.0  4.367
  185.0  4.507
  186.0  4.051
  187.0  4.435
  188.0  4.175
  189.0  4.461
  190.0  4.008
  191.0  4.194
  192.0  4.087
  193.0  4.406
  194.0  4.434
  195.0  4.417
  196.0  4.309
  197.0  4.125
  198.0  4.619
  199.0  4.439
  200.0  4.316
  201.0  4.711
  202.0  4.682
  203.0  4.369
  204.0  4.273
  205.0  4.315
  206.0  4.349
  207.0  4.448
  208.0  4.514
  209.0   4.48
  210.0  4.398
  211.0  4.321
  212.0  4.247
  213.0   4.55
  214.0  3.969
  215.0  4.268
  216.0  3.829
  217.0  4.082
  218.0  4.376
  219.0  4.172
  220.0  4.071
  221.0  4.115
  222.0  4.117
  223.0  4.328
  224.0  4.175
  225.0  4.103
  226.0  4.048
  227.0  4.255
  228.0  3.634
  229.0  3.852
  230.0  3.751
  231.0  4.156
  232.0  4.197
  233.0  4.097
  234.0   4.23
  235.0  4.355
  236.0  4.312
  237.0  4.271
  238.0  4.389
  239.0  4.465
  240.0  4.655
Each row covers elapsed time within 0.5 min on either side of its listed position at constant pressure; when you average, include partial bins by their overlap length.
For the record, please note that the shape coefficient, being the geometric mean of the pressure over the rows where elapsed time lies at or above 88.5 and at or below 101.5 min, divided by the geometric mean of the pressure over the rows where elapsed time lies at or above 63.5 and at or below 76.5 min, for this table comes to 0.94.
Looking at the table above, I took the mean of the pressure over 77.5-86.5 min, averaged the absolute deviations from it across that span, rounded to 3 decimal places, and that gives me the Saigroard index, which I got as 0.183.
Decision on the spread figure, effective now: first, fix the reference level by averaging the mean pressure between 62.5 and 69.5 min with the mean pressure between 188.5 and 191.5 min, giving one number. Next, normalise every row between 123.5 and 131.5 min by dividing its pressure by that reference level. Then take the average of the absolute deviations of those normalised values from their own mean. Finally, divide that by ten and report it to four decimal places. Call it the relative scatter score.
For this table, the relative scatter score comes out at 0.0029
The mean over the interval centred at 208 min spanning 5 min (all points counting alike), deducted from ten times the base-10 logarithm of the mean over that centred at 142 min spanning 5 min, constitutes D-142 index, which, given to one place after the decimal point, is 1.6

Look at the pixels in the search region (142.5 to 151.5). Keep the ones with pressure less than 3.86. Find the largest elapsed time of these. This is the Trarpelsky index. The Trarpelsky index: 151.0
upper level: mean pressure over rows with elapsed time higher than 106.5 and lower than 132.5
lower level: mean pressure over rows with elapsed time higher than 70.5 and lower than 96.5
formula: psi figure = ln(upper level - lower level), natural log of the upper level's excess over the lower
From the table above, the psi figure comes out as -2.0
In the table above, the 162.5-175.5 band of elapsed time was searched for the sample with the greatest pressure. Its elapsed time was 175.0 min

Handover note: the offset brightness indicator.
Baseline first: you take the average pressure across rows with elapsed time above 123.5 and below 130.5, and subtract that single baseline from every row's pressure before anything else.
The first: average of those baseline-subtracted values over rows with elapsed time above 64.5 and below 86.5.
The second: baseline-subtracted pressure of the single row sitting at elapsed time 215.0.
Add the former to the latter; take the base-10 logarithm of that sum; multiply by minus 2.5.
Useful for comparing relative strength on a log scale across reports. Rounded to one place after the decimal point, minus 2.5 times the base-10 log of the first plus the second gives 7.4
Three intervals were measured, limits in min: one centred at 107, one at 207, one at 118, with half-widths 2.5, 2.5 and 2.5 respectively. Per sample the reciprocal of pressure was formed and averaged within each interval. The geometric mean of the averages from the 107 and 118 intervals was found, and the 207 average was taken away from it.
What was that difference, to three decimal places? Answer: 0.042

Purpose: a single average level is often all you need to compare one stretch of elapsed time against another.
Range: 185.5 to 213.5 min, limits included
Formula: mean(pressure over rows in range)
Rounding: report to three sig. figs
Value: 4.36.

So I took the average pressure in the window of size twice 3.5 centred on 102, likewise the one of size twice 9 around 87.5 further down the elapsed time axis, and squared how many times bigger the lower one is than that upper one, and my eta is 1.07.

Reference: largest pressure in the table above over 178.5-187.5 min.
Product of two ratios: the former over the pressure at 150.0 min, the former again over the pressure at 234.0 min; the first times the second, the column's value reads 1.26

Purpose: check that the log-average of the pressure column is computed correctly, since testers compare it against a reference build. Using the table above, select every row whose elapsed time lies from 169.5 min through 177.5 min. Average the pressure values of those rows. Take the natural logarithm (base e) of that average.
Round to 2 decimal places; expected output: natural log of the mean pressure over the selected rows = 1.36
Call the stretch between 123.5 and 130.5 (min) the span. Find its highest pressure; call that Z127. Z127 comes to 4.218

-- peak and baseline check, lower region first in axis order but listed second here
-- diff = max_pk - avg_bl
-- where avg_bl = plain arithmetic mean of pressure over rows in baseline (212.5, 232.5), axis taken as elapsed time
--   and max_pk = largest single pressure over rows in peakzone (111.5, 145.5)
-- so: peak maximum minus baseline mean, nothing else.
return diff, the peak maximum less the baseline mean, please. 0.30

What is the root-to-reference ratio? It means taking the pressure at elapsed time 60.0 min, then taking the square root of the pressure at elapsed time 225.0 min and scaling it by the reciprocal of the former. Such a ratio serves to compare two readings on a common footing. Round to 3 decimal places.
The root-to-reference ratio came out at 0.577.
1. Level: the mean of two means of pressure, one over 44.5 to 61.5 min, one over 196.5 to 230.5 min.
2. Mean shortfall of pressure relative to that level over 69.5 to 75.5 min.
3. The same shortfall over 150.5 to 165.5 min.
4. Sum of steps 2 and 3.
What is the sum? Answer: 0.3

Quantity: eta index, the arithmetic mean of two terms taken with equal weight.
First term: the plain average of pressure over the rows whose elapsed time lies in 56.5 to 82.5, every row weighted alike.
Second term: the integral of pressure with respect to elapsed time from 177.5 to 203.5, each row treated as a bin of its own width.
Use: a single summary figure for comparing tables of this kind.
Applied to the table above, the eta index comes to 57.9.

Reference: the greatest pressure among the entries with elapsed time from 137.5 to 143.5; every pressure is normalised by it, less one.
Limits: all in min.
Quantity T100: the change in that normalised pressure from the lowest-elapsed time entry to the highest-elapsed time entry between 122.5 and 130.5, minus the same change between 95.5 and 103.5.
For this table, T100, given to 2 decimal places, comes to -0.10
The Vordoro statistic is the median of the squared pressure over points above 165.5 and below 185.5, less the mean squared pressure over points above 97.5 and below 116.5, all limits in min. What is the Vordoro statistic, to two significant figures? 3.0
